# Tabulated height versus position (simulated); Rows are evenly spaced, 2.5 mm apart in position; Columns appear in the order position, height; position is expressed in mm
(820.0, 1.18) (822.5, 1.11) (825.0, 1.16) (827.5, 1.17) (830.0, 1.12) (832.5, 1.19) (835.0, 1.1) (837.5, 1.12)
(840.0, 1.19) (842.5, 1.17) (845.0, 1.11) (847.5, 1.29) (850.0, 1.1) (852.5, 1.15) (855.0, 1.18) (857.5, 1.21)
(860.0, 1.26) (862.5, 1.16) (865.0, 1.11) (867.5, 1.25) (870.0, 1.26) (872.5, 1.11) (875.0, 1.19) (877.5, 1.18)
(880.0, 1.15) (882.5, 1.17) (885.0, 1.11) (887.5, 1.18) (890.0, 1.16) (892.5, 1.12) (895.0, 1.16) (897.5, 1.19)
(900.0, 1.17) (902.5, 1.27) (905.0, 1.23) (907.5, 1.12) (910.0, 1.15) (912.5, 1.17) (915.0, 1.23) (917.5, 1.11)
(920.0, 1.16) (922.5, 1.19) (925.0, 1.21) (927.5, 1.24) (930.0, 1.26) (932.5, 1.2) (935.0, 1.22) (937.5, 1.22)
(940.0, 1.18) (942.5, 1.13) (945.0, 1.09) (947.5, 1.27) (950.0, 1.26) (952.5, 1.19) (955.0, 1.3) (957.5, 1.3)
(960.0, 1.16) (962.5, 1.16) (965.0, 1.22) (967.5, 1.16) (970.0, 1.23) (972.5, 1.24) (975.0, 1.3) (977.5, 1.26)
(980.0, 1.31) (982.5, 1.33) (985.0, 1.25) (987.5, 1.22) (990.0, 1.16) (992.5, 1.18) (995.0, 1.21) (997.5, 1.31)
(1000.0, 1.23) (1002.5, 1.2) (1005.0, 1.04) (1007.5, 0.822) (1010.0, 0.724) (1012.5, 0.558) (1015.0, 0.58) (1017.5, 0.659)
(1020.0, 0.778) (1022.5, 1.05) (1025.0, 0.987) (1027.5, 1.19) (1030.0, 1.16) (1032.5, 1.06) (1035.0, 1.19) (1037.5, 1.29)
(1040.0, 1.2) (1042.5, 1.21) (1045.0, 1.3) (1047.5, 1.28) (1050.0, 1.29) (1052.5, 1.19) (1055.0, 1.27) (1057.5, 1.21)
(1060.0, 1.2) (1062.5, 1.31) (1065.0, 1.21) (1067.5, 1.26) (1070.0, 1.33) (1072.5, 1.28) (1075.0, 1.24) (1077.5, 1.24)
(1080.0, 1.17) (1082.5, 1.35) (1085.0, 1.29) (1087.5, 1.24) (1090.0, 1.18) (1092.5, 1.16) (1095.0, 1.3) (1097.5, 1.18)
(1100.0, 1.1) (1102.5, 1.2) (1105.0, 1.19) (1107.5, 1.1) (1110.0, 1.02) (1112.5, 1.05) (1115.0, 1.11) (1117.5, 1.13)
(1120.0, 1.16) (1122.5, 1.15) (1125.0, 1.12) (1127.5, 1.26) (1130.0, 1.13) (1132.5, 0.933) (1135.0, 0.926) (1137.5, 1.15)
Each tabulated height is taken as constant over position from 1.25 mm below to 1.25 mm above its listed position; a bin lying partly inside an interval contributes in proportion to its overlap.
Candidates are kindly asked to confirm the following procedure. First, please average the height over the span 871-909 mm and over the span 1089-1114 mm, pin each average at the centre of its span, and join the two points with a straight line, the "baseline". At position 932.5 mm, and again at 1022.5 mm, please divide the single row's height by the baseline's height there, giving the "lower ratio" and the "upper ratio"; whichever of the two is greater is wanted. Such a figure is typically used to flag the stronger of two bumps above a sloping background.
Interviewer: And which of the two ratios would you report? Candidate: 1.03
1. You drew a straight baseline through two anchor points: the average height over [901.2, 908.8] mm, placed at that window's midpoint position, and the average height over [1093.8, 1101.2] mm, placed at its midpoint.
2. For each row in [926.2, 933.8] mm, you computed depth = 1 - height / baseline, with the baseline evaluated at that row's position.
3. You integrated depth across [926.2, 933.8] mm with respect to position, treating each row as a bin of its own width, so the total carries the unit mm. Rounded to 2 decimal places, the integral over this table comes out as -0.18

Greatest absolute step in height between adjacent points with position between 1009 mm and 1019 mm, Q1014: 0.166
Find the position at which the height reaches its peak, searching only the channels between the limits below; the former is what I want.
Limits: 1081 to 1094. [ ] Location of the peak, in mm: 1082.5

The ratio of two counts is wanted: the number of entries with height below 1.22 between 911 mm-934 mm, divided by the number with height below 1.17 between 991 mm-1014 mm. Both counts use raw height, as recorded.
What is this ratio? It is 1.50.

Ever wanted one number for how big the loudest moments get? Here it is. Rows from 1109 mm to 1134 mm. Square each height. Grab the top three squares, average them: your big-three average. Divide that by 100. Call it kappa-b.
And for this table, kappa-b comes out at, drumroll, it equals 0.0142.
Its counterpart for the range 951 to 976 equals 0.0169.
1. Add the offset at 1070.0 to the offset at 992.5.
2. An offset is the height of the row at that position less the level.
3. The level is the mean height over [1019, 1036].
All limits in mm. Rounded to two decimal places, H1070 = 0.39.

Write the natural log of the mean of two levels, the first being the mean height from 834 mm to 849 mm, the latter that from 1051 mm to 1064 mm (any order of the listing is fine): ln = 0.182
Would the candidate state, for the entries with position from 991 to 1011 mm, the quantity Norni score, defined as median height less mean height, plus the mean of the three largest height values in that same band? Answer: 1.35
